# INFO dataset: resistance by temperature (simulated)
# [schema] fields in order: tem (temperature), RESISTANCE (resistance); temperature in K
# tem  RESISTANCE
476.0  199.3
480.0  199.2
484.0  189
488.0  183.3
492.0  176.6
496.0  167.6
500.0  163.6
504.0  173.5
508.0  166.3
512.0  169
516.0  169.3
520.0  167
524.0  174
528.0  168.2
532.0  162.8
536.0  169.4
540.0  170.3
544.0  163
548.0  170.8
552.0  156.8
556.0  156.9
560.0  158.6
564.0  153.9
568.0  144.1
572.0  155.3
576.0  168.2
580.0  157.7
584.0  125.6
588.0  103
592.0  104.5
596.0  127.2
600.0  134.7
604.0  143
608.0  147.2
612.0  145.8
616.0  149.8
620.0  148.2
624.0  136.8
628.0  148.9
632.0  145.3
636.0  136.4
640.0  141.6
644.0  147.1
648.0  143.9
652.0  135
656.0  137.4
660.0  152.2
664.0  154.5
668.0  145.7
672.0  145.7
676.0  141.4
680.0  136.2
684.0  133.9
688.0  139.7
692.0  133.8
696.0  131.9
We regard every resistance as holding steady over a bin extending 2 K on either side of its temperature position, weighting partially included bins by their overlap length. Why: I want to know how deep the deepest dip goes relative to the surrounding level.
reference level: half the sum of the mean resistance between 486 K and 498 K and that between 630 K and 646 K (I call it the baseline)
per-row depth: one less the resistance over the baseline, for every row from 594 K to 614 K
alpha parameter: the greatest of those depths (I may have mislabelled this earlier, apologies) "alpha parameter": 0.20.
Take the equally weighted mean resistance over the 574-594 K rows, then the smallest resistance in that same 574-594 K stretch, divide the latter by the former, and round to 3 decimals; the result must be 0.781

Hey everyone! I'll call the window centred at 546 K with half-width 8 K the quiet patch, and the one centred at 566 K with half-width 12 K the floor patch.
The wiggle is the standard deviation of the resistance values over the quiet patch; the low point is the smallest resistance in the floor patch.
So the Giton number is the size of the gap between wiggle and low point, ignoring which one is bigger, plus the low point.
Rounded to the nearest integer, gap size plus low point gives 282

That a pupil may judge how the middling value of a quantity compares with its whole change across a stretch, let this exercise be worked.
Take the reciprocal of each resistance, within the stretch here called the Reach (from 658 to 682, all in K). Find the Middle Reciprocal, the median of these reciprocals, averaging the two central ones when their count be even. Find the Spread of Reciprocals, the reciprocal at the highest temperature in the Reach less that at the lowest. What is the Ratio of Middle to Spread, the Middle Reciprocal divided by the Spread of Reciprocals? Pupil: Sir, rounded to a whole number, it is 9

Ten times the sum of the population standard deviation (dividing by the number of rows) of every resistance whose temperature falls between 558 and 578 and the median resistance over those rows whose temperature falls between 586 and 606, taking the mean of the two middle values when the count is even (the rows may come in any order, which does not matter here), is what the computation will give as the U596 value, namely 1350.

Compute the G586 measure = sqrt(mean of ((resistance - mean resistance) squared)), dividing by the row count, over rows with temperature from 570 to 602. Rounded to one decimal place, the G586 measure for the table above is 22.7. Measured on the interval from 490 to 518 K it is 4.1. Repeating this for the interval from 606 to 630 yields 4.4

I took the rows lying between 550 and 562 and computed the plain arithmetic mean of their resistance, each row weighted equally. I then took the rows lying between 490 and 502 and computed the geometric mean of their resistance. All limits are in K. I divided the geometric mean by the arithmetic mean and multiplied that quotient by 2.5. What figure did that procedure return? 2.69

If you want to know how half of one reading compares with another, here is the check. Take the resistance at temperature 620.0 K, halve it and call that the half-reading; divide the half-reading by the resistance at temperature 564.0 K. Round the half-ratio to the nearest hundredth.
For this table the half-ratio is 0.48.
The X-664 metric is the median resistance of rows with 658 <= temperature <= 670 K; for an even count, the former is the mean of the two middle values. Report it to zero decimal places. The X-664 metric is 152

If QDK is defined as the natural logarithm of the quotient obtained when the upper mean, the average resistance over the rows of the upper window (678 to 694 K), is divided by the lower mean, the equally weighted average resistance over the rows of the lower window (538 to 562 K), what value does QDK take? -0.18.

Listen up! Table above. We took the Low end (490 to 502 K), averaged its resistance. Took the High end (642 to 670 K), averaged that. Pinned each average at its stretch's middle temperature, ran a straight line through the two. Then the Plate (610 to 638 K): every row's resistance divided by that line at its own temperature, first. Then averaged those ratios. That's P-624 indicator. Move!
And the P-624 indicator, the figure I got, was 0.96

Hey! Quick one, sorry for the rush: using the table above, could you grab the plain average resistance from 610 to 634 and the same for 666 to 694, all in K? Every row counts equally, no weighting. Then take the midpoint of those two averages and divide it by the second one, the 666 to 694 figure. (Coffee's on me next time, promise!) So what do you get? 1.023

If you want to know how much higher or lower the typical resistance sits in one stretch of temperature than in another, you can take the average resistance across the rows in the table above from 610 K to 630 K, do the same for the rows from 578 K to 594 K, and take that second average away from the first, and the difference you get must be 23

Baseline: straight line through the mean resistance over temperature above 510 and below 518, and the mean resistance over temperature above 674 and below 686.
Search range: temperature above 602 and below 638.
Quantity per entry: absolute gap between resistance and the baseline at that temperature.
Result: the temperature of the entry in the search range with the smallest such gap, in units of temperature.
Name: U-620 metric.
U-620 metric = 616.0 K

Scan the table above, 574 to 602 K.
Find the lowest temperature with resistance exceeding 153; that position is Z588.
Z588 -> 576.0 K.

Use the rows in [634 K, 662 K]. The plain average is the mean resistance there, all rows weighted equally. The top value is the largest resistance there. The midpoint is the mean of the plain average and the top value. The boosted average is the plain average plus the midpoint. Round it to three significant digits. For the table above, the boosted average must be 289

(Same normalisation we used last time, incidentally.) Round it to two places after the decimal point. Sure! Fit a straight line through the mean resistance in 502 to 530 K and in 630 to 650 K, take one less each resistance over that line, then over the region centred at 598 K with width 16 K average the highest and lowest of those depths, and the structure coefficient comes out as 0.18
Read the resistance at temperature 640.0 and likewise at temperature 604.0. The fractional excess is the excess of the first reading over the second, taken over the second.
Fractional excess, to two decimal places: -0.01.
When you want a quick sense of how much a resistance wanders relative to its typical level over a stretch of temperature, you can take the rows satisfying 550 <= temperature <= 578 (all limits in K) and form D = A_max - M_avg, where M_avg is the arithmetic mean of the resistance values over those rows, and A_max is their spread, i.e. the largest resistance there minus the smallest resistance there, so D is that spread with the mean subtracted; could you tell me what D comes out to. -132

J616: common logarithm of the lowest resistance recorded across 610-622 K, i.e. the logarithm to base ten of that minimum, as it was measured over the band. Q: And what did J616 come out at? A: 2.16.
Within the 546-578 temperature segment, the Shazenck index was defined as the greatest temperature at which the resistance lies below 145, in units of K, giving 568.0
